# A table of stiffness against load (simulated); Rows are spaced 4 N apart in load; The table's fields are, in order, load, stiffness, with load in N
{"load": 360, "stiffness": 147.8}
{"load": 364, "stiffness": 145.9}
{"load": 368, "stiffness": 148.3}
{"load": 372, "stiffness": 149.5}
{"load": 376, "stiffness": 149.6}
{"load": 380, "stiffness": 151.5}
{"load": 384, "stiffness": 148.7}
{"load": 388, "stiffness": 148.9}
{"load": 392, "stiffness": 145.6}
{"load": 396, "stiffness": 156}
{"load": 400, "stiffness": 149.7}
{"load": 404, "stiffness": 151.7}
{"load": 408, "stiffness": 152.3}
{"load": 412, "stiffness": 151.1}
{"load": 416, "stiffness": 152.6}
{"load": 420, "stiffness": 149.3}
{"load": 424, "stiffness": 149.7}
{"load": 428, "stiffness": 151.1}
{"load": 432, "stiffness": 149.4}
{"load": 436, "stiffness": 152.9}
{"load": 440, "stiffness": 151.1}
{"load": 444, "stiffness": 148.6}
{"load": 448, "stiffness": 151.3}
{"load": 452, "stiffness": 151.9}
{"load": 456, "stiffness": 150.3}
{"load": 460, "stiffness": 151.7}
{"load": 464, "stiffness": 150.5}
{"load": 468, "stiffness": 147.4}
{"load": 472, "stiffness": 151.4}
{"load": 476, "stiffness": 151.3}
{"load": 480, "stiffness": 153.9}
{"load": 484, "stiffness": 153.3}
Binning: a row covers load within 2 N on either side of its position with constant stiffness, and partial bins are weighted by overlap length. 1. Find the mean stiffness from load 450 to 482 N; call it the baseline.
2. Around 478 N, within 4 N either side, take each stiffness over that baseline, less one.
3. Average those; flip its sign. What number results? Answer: -0.010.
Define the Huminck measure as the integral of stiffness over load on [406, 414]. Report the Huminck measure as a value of 1214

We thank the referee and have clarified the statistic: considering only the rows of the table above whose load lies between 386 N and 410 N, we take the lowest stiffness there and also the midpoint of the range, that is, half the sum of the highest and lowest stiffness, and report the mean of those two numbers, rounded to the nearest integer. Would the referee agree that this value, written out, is 148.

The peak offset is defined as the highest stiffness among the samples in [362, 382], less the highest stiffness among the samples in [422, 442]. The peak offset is -1.4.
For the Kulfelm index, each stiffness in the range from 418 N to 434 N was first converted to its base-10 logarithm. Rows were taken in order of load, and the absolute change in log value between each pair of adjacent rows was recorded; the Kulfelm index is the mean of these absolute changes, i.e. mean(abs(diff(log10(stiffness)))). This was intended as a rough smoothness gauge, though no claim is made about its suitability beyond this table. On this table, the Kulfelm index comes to 0.0034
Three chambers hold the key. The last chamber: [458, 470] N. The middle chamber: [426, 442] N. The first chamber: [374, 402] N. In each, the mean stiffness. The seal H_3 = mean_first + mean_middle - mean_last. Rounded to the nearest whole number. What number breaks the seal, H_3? 151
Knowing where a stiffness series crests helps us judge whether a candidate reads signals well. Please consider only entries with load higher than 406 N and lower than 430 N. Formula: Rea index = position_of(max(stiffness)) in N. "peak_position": 416 N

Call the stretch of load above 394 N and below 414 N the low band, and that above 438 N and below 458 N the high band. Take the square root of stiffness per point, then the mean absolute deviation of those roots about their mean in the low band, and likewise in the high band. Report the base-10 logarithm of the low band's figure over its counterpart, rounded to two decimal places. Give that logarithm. 0.22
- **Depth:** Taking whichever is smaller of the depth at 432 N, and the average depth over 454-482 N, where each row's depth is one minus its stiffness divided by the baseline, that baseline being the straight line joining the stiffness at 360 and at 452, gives 0.011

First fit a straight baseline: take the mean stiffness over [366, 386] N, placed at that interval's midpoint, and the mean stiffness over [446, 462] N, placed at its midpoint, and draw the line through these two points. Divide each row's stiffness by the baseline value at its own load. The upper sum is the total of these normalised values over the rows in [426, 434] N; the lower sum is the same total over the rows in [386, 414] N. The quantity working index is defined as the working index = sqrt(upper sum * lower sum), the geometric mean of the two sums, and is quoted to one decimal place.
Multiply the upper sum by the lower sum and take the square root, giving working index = 3.7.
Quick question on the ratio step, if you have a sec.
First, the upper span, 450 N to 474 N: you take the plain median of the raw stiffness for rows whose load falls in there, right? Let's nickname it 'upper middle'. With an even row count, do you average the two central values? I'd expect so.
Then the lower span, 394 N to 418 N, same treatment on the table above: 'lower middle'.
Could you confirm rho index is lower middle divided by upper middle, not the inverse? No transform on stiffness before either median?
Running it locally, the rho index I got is 1.01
